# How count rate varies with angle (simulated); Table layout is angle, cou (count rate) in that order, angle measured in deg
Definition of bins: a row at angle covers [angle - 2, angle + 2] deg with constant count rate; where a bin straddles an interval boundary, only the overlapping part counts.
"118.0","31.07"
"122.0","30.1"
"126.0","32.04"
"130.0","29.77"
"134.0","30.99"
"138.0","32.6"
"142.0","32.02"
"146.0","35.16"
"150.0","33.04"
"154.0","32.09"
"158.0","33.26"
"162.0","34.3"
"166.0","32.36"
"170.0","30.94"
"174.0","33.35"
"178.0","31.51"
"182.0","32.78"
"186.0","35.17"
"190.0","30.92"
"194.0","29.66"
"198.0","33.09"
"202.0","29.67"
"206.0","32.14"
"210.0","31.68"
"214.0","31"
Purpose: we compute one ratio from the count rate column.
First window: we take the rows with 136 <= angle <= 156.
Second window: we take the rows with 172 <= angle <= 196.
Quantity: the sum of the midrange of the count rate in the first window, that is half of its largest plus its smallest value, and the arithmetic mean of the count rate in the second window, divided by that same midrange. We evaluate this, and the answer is 1.96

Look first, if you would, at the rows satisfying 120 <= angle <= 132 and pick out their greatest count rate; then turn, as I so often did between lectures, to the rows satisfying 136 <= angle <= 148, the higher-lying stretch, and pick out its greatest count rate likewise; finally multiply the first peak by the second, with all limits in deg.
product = 1127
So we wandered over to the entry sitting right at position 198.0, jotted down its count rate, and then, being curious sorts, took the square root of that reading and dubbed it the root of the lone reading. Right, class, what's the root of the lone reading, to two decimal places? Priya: 5.75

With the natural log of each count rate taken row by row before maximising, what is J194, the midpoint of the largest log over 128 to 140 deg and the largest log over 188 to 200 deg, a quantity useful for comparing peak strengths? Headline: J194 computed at 3.49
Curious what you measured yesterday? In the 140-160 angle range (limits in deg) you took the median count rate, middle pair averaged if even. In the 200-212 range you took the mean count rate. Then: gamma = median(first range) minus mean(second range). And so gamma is 1.9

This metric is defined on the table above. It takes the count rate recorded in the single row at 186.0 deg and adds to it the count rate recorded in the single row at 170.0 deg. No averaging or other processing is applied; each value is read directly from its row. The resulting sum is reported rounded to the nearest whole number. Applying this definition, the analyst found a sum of 66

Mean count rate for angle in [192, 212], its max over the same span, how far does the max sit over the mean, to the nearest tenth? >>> 1.8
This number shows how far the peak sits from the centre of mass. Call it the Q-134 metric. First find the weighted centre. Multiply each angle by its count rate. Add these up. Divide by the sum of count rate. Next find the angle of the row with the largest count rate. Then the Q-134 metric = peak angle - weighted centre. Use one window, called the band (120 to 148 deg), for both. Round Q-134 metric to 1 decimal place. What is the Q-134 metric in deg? 11.7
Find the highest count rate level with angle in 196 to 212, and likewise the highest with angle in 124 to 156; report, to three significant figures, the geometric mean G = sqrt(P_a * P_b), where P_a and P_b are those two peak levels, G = 34.1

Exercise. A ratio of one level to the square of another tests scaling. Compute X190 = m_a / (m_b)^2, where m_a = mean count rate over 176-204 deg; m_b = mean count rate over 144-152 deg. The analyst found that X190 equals 0.0274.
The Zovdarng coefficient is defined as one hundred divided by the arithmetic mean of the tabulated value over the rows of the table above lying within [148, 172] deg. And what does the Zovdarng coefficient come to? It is 3.06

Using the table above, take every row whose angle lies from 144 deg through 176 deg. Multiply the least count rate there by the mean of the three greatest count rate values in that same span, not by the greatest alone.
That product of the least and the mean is 1060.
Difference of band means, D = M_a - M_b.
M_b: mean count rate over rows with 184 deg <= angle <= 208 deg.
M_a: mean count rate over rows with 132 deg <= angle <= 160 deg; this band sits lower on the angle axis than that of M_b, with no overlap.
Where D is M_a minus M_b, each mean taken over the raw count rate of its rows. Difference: 1.0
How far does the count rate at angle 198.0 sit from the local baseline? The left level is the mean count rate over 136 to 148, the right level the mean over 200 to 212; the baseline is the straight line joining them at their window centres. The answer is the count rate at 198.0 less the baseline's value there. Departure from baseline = 1.7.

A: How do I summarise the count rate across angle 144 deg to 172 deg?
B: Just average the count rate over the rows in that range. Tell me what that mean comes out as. 33.0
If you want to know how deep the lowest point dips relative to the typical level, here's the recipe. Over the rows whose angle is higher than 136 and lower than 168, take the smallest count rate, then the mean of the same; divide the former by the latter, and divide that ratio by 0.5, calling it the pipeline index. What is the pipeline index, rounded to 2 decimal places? 1.93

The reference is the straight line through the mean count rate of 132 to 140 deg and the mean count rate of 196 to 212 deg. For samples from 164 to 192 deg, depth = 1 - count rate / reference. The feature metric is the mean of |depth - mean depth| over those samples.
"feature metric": 0.0362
